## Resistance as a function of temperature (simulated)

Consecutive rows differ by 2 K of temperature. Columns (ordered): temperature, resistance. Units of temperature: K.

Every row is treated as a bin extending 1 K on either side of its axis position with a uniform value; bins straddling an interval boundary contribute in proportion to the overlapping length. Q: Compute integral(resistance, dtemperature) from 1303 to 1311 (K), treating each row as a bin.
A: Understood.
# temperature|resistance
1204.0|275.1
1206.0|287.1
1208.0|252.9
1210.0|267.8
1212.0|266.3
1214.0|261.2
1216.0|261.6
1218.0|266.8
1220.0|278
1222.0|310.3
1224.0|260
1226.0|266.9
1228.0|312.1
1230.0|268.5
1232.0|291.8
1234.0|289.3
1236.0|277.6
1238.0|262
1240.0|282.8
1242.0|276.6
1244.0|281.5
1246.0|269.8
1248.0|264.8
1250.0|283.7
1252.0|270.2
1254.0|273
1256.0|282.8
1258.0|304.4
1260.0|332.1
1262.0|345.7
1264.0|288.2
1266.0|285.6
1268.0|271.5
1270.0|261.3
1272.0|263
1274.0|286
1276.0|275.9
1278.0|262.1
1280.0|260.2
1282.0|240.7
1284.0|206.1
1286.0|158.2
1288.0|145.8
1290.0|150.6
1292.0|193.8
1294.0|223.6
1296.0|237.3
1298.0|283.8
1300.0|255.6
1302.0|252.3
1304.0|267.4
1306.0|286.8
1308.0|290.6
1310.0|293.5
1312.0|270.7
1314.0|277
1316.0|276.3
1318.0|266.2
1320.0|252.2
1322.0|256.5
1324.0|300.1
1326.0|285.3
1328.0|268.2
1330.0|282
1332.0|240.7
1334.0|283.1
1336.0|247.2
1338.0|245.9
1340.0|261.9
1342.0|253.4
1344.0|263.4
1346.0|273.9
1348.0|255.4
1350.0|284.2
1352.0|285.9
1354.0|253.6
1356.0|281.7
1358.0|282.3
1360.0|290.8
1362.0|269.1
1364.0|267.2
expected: 2277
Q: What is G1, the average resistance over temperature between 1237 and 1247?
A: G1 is 275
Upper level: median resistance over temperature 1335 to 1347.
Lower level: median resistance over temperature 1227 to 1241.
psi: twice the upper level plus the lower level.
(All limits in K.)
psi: 798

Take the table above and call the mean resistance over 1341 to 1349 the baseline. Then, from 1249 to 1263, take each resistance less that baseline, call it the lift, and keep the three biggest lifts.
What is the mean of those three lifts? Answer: 66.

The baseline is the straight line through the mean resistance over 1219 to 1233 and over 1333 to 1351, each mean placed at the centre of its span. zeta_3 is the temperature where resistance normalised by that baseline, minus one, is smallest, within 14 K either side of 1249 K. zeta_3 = 1238.0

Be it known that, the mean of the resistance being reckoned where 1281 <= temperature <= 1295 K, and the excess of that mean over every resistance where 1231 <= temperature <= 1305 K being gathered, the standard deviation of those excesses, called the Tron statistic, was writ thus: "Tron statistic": 43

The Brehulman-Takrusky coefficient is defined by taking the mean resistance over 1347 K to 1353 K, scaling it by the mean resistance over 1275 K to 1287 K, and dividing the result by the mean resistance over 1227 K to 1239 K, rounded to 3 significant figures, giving 227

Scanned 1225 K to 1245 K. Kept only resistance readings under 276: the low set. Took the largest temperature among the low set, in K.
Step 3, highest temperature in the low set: 1238.0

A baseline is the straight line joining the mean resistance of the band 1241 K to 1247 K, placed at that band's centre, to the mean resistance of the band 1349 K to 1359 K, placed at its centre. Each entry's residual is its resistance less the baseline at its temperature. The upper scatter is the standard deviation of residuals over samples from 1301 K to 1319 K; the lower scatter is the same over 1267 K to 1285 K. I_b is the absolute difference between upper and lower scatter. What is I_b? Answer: 10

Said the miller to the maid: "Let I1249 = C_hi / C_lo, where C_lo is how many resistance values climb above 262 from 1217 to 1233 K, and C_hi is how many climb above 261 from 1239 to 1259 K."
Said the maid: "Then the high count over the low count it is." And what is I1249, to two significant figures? 1.4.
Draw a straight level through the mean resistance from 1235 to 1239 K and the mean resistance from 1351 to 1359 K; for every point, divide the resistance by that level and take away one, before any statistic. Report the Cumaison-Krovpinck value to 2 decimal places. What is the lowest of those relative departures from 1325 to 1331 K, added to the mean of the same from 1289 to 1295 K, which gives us -0.33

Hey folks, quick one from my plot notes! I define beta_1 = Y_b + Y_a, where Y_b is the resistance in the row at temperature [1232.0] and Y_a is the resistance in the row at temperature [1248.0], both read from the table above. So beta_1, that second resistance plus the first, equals 557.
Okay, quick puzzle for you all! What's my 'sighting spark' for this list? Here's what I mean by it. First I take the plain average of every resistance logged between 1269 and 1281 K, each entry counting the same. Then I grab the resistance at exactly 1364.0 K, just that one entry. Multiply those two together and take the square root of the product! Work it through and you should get 268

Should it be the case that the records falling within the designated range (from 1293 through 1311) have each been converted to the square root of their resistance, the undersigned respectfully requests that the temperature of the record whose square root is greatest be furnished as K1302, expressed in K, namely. 1310.0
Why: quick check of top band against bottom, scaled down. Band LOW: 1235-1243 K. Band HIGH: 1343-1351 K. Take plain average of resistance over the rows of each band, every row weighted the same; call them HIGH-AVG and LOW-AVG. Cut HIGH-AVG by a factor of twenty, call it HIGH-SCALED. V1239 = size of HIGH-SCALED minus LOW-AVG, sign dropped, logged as 261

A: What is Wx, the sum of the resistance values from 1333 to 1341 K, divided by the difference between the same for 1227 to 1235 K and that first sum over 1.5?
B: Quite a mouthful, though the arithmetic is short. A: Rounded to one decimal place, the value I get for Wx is 2.2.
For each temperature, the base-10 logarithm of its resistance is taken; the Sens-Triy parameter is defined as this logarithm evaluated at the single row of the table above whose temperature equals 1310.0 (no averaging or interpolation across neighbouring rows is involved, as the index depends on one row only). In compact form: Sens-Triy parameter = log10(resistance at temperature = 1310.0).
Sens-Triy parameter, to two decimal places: 2.47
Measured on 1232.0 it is 2.47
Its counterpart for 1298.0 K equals 2.45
